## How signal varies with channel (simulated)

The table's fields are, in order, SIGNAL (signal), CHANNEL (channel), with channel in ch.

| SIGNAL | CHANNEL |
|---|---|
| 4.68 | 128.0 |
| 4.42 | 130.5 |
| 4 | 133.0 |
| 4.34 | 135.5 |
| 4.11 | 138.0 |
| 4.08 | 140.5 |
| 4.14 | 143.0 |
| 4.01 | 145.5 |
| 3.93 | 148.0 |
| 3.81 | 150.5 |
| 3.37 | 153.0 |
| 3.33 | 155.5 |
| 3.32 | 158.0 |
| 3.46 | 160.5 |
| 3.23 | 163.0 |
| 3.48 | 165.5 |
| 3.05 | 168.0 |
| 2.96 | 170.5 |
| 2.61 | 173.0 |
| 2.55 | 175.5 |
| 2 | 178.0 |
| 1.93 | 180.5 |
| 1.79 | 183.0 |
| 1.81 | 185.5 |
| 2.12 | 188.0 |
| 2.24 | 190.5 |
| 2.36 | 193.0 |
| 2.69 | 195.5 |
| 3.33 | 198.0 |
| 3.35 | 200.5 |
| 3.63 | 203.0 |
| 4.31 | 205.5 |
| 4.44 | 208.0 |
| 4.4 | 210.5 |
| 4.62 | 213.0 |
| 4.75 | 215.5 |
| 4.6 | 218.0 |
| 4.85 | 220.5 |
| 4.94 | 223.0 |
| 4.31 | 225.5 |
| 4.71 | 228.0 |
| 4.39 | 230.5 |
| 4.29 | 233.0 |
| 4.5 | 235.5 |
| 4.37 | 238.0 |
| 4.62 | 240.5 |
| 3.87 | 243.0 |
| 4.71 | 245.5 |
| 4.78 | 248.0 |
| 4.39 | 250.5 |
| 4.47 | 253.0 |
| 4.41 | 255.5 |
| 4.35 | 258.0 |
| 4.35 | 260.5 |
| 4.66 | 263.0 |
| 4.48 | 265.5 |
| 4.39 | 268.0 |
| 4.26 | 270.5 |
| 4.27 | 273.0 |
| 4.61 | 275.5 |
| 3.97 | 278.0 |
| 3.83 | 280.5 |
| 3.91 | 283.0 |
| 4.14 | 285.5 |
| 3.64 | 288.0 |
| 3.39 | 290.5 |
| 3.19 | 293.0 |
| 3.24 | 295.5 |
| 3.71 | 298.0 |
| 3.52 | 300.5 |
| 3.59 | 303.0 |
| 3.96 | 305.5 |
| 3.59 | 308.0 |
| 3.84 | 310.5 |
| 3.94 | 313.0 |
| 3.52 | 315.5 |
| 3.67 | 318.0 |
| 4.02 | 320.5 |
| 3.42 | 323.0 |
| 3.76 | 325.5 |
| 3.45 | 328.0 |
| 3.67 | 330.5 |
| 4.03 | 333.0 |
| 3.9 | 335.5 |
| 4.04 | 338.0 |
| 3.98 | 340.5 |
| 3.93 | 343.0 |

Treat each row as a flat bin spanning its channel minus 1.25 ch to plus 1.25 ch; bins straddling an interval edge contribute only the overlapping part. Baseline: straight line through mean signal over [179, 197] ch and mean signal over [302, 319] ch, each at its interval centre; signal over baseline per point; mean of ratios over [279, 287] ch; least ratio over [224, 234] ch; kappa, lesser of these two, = 1.2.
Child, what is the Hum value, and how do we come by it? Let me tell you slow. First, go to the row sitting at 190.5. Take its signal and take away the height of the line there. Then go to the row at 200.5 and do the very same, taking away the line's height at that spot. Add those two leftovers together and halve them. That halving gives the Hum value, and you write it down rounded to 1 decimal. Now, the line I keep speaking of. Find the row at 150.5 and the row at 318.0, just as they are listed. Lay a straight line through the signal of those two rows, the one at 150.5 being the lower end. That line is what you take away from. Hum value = -1.0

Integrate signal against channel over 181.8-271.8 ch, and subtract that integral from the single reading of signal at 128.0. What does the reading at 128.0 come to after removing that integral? -357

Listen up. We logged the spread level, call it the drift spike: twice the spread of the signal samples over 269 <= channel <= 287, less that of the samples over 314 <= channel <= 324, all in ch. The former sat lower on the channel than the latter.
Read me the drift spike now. 0.3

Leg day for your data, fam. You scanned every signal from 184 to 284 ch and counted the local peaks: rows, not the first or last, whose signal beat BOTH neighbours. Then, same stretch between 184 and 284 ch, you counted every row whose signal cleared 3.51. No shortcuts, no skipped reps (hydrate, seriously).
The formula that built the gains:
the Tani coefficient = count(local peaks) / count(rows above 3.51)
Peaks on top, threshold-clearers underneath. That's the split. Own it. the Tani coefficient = 0.30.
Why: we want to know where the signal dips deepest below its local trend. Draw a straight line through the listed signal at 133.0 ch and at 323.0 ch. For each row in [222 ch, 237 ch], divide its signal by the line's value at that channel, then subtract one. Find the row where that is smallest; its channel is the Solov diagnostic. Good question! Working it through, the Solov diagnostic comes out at 225.5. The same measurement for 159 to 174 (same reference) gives 173.0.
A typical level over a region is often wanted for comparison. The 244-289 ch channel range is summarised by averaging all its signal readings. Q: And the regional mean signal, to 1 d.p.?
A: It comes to 4.3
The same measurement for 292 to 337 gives 3.7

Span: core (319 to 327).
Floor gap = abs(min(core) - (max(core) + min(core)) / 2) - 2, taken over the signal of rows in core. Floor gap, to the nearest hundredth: -1.70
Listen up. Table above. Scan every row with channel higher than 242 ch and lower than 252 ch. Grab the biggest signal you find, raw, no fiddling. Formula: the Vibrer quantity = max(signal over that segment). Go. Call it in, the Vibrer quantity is 4.78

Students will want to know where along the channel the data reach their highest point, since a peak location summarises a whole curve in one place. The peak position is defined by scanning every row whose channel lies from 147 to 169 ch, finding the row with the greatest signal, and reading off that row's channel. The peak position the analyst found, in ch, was 148.0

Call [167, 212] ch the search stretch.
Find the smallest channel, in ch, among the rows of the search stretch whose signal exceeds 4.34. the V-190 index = 208.0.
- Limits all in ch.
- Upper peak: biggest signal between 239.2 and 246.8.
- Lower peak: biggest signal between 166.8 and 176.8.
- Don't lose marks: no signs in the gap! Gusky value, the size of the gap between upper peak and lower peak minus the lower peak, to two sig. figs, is -1.4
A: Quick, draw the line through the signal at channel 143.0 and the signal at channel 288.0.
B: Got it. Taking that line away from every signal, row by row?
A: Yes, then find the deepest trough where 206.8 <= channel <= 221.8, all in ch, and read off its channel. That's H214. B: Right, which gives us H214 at 210.5 ch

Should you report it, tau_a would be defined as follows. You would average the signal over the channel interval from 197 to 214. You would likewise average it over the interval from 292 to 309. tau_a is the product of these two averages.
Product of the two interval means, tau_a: 14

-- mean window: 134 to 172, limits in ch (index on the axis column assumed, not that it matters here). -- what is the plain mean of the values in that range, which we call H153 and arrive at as 3.6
